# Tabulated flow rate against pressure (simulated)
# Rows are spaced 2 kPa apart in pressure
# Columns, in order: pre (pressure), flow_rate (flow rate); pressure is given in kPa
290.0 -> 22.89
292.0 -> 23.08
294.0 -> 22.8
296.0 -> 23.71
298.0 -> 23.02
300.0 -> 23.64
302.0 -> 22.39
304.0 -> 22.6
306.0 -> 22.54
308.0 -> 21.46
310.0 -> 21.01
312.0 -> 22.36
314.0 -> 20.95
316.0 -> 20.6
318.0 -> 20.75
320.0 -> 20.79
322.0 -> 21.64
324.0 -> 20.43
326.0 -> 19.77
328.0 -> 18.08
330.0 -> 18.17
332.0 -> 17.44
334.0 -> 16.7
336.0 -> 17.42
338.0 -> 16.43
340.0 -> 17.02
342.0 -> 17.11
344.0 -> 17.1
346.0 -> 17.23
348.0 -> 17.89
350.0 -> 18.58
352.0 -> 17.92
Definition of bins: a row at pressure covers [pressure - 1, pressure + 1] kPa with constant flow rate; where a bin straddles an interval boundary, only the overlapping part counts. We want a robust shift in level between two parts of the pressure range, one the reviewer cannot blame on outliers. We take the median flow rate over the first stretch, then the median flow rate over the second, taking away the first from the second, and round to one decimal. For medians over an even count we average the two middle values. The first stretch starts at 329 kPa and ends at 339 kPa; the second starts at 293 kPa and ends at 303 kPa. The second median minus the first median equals 5.6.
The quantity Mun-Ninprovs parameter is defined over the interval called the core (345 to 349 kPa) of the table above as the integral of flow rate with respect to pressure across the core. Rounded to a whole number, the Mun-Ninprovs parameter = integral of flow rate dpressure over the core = 70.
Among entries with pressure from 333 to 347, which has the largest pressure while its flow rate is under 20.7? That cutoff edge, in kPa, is 346.0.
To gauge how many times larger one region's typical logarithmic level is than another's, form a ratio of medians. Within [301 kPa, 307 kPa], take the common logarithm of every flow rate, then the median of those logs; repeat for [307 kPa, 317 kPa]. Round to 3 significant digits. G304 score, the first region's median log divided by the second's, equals 1.02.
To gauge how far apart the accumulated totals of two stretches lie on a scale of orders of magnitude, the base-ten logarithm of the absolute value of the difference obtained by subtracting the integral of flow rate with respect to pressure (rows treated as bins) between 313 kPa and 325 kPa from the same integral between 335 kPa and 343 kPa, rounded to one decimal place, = 2.1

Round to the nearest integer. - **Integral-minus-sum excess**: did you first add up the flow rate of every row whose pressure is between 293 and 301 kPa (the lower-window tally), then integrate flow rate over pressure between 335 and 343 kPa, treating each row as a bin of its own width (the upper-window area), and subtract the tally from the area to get 43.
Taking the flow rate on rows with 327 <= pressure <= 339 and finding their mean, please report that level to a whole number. 17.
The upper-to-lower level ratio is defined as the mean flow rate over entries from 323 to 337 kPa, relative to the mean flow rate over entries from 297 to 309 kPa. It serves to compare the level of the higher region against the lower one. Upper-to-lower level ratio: 0.81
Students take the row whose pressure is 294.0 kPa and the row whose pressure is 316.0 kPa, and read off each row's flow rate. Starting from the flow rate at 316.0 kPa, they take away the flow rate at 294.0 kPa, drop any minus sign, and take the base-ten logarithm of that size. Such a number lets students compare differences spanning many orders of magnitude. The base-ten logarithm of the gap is 0.34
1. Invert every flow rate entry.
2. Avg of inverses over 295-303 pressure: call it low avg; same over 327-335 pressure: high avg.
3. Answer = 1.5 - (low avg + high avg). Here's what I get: 1.40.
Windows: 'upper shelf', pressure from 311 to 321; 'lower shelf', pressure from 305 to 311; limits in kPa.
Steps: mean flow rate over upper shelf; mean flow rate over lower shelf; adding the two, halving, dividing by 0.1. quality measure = 214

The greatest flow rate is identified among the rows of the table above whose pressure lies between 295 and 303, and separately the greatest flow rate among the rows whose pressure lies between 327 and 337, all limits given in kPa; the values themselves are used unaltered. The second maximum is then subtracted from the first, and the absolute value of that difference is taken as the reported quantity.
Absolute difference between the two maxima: 5.5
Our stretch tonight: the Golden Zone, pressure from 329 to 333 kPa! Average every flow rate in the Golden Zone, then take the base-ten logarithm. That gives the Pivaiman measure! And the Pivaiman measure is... 1.25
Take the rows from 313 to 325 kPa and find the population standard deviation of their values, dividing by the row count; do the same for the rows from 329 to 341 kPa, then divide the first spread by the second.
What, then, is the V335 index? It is 0.68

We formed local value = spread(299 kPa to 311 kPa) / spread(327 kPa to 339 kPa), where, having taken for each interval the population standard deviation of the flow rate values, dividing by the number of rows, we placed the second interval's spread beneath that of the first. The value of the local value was 1.3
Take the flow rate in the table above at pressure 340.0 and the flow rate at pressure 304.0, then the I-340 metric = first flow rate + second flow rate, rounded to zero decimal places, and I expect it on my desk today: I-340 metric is 40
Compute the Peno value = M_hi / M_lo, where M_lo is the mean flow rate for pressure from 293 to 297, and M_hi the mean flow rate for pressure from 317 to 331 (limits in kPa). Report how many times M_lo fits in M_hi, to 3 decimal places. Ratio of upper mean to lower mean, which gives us 0.858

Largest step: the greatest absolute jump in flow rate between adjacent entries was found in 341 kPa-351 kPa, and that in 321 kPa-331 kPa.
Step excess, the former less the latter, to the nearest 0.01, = -1.00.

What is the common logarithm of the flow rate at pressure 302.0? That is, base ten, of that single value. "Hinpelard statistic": 1.35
